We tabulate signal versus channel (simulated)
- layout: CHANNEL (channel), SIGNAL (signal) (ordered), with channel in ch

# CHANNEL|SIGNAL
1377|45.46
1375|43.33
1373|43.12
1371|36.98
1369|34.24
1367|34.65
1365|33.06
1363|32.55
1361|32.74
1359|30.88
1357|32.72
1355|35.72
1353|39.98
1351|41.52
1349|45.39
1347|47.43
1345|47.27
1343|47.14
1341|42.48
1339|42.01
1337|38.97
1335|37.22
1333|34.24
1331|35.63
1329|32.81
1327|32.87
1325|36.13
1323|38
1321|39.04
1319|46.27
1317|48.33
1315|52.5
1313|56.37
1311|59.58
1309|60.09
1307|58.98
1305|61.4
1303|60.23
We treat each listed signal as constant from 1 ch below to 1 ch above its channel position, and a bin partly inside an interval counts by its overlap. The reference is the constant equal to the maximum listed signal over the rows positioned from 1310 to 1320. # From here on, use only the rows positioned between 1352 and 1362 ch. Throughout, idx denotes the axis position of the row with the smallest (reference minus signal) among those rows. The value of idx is 1353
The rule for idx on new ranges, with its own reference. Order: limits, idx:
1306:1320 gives 1309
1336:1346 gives 1345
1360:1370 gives 1367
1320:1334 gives 1321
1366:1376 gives 1375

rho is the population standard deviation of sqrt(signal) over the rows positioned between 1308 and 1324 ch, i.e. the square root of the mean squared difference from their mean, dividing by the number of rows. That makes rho 0.6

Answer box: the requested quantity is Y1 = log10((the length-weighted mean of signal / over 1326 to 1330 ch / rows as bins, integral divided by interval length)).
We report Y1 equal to 1.52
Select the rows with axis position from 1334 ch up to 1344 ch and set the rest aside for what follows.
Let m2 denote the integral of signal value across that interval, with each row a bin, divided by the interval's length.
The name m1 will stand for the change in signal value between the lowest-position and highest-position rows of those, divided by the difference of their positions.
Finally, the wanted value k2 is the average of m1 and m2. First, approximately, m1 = 1.2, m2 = 42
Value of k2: 21.4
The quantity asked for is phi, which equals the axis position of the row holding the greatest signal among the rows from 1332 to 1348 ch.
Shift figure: 1347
